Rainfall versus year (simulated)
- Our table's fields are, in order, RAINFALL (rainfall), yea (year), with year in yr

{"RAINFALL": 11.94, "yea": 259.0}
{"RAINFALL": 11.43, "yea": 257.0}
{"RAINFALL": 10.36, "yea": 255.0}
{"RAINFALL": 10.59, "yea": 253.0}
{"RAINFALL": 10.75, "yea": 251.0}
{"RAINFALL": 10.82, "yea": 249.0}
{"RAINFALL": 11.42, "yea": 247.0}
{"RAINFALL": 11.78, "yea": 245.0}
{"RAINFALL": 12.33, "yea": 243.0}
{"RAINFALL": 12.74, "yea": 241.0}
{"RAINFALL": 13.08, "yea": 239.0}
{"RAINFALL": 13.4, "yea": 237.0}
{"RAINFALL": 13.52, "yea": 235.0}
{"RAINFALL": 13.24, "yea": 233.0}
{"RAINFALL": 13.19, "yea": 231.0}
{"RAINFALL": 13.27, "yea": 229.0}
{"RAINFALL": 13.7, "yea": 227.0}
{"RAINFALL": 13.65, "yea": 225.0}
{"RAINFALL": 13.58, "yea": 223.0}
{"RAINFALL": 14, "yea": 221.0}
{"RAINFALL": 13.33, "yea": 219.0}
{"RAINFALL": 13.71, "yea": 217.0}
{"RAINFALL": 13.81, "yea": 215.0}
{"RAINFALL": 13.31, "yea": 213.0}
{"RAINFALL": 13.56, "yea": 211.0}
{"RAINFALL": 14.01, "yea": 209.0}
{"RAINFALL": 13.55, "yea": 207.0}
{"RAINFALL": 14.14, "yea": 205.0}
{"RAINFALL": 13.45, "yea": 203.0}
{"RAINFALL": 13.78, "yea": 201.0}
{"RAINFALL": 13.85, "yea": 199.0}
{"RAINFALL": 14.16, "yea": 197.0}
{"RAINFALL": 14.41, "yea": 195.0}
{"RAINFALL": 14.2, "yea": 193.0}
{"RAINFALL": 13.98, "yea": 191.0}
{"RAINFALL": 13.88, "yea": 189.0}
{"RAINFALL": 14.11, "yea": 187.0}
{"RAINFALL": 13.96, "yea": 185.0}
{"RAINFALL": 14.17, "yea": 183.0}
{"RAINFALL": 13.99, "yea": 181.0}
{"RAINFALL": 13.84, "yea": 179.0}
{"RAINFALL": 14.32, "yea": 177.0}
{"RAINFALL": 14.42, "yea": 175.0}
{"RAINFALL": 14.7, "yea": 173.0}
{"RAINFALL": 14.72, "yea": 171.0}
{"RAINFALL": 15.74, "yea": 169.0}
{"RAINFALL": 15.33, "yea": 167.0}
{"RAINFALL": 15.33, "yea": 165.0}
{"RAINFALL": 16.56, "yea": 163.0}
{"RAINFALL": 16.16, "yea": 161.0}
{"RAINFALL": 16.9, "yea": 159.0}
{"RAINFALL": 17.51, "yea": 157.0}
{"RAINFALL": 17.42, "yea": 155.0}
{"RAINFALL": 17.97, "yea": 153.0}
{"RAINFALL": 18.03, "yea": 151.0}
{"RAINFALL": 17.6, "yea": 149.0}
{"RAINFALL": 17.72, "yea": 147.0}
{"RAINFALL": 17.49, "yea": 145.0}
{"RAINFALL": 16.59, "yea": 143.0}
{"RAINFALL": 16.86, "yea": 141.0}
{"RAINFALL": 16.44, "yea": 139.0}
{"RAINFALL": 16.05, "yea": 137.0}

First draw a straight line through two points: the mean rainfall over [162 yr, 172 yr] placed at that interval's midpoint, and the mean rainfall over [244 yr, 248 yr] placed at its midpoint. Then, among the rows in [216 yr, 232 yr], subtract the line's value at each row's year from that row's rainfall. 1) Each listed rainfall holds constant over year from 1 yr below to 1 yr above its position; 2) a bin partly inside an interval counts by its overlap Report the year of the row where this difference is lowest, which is 219.0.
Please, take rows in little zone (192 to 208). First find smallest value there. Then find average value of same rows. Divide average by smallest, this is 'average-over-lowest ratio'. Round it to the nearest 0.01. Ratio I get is 1.04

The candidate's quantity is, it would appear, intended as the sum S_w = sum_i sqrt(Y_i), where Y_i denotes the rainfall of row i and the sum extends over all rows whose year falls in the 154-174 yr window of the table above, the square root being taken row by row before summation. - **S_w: 40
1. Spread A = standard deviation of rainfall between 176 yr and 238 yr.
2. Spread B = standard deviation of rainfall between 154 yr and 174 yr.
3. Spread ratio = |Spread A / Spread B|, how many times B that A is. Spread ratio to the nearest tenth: 0.3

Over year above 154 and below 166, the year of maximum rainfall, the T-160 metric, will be 157.0 yr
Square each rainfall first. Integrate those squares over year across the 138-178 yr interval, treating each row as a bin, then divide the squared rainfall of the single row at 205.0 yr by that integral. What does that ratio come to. 0.0185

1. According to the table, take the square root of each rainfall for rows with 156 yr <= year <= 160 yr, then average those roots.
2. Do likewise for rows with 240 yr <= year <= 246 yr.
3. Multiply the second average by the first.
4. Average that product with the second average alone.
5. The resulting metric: 9.0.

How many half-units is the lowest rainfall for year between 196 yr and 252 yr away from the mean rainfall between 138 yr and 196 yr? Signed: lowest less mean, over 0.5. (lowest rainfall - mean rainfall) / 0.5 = -9.8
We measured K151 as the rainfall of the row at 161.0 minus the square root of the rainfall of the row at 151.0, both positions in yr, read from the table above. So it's 11.91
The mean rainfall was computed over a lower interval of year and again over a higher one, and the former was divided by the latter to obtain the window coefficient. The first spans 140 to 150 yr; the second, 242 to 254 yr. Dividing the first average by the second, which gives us 1.53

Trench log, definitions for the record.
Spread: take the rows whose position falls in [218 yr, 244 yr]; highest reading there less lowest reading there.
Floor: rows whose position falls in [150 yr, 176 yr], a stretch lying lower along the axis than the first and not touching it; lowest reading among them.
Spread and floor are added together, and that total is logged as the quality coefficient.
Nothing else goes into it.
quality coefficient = 16.1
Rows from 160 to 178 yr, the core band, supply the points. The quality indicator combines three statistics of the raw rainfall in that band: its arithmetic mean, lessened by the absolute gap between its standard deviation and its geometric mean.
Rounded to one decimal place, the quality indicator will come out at 0.8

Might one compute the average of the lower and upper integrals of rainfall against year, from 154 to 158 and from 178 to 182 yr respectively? 63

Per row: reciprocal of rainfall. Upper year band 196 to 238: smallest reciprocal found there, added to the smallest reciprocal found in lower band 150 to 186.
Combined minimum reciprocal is 0.126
